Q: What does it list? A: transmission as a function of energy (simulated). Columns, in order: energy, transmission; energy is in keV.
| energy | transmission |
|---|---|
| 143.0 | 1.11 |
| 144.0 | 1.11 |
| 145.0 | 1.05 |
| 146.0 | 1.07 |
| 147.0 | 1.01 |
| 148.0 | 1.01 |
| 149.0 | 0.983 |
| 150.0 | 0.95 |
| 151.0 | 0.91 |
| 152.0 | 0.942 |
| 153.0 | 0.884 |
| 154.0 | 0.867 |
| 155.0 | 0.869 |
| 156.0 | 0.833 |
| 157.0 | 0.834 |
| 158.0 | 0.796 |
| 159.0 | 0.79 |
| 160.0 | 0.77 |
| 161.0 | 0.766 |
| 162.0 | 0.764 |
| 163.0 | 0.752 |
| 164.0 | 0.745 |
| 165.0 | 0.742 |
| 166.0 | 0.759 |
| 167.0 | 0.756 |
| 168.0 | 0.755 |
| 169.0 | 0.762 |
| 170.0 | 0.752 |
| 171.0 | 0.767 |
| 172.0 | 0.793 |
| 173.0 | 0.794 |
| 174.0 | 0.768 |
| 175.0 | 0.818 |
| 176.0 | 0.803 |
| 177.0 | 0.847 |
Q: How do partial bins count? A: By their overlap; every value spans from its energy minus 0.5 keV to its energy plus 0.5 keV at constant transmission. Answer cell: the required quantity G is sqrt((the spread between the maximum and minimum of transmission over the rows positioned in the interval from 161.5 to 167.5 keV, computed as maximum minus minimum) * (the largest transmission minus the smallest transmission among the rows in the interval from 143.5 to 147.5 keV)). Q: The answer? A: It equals 0.047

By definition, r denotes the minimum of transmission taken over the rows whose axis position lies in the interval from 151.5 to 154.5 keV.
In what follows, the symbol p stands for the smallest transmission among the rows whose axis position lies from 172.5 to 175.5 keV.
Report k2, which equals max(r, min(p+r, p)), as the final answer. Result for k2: 0.87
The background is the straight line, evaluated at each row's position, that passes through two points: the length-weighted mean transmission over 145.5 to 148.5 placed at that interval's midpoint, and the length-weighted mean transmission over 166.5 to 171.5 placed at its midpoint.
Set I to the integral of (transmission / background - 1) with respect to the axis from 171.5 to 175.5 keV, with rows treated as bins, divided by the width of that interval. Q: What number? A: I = 0.13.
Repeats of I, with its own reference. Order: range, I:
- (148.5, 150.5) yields -0.03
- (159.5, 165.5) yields -0.10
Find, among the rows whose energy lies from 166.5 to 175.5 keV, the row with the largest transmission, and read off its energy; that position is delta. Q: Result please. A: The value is 175.0 keV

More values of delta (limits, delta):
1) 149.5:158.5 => 150.0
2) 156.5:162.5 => 157.0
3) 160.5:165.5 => 161.0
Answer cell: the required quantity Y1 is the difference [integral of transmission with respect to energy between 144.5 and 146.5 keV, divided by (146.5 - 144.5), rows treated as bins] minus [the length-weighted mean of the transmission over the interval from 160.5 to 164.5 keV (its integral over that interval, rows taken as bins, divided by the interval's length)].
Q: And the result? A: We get 0.30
